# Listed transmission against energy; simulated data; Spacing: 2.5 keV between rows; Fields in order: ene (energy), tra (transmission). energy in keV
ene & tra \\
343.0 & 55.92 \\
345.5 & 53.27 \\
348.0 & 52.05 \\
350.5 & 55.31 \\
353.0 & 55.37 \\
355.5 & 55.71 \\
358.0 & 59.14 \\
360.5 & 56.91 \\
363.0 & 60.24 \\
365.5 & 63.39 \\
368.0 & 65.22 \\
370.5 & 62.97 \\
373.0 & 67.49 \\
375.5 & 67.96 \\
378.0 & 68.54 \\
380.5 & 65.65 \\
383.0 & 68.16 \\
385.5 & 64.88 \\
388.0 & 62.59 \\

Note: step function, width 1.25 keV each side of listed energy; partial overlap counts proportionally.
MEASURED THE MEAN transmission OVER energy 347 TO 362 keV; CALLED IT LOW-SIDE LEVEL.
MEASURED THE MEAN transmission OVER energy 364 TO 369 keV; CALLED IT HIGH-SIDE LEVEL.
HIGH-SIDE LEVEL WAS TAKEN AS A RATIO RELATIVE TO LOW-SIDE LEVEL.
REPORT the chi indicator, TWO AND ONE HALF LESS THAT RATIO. 1.35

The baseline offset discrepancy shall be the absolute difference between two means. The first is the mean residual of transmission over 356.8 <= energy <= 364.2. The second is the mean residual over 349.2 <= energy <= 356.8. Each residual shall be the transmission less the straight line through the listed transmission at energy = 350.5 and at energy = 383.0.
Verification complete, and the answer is 0.3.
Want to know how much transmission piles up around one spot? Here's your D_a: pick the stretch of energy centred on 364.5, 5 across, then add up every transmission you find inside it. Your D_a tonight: 124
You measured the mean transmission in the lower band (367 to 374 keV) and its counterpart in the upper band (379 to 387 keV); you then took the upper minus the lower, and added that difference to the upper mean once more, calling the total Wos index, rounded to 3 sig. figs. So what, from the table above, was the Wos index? 67.2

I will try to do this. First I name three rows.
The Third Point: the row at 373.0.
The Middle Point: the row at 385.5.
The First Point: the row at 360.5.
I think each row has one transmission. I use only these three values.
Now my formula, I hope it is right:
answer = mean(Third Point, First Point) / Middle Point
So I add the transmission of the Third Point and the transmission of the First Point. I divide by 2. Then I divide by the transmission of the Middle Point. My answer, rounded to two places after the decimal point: 0.96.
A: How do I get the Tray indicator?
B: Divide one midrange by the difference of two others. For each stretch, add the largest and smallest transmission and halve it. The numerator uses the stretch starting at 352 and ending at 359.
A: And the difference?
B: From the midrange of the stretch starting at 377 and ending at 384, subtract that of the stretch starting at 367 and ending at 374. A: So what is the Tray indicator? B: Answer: 30.7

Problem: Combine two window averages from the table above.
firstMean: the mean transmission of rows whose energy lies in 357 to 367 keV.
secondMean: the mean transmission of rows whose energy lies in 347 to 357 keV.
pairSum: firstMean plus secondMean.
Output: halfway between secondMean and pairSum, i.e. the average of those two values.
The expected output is 85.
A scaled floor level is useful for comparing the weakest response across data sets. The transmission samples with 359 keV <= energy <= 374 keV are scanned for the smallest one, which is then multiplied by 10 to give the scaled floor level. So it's 569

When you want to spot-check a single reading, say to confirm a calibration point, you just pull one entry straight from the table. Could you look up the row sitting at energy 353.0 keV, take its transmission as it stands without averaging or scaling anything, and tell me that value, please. 55.37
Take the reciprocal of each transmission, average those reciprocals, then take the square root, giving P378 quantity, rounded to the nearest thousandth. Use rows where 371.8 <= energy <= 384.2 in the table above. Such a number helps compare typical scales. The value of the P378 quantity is 0.122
